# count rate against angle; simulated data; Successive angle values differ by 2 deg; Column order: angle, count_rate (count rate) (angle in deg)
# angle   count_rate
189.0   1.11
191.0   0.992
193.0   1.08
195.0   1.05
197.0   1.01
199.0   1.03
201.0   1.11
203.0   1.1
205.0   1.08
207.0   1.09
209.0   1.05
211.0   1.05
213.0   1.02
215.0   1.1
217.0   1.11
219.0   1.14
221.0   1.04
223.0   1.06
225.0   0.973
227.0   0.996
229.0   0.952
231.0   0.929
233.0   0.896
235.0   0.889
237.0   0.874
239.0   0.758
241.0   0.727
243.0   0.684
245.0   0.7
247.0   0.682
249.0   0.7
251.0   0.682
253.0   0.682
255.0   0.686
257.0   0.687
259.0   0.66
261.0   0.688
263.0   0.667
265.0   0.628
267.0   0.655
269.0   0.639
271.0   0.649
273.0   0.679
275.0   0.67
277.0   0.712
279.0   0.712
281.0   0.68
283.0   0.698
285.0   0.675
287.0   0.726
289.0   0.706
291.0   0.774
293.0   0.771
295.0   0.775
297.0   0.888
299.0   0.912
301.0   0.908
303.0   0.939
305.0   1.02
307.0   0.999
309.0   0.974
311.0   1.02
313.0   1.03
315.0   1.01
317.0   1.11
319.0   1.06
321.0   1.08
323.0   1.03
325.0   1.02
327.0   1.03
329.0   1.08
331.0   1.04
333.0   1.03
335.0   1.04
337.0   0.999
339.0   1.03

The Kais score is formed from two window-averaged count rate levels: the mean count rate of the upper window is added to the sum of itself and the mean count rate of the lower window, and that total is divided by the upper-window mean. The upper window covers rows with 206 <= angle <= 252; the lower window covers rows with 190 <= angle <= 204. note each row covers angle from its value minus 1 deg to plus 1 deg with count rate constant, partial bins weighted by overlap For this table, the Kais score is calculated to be 3.1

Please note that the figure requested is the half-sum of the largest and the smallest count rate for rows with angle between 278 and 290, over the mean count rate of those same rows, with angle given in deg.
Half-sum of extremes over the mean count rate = 1.00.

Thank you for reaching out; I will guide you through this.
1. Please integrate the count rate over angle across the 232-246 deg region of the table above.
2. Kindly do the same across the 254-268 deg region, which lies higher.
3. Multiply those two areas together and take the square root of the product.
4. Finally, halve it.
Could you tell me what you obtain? 5.1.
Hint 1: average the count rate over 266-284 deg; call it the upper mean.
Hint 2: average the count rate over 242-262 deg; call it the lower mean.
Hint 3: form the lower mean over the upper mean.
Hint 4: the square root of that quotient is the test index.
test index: 1.0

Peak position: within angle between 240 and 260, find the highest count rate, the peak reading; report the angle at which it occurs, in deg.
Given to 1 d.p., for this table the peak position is 241.0 deg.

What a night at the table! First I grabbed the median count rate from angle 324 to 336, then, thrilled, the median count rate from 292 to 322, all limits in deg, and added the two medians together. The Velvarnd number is 2.0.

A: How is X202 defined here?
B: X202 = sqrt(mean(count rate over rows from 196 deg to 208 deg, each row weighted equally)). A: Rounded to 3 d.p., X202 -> 1.034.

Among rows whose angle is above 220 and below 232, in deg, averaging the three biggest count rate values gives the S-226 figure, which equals 1.03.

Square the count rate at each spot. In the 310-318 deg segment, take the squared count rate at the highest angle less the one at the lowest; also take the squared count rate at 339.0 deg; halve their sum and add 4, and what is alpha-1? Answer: 4.6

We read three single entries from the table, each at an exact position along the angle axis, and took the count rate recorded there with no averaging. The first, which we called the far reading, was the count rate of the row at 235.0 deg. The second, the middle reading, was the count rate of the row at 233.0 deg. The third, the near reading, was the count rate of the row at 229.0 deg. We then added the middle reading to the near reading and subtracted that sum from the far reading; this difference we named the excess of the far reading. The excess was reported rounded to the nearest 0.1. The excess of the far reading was -1.0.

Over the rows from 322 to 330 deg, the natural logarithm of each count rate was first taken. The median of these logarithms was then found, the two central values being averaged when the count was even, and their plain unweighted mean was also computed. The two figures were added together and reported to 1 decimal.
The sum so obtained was 0.1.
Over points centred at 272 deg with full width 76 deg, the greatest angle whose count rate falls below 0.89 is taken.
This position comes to 297.0 deg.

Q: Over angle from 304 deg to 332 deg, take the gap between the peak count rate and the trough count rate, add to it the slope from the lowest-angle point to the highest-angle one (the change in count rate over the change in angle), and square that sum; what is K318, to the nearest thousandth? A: 0.019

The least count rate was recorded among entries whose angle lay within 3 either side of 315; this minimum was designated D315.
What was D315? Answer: 1.01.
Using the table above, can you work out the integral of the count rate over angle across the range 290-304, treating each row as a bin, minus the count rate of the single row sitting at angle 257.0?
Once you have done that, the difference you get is 11.2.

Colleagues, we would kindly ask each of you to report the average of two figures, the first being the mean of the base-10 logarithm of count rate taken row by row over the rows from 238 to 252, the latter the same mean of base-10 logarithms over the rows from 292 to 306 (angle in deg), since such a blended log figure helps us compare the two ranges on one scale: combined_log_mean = -0.10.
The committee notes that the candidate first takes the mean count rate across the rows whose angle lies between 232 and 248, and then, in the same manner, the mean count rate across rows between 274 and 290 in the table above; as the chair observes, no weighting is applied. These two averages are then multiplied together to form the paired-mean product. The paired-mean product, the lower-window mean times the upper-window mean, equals 0.54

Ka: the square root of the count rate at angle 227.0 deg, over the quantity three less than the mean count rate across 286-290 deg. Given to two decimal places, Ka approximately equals -0.44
